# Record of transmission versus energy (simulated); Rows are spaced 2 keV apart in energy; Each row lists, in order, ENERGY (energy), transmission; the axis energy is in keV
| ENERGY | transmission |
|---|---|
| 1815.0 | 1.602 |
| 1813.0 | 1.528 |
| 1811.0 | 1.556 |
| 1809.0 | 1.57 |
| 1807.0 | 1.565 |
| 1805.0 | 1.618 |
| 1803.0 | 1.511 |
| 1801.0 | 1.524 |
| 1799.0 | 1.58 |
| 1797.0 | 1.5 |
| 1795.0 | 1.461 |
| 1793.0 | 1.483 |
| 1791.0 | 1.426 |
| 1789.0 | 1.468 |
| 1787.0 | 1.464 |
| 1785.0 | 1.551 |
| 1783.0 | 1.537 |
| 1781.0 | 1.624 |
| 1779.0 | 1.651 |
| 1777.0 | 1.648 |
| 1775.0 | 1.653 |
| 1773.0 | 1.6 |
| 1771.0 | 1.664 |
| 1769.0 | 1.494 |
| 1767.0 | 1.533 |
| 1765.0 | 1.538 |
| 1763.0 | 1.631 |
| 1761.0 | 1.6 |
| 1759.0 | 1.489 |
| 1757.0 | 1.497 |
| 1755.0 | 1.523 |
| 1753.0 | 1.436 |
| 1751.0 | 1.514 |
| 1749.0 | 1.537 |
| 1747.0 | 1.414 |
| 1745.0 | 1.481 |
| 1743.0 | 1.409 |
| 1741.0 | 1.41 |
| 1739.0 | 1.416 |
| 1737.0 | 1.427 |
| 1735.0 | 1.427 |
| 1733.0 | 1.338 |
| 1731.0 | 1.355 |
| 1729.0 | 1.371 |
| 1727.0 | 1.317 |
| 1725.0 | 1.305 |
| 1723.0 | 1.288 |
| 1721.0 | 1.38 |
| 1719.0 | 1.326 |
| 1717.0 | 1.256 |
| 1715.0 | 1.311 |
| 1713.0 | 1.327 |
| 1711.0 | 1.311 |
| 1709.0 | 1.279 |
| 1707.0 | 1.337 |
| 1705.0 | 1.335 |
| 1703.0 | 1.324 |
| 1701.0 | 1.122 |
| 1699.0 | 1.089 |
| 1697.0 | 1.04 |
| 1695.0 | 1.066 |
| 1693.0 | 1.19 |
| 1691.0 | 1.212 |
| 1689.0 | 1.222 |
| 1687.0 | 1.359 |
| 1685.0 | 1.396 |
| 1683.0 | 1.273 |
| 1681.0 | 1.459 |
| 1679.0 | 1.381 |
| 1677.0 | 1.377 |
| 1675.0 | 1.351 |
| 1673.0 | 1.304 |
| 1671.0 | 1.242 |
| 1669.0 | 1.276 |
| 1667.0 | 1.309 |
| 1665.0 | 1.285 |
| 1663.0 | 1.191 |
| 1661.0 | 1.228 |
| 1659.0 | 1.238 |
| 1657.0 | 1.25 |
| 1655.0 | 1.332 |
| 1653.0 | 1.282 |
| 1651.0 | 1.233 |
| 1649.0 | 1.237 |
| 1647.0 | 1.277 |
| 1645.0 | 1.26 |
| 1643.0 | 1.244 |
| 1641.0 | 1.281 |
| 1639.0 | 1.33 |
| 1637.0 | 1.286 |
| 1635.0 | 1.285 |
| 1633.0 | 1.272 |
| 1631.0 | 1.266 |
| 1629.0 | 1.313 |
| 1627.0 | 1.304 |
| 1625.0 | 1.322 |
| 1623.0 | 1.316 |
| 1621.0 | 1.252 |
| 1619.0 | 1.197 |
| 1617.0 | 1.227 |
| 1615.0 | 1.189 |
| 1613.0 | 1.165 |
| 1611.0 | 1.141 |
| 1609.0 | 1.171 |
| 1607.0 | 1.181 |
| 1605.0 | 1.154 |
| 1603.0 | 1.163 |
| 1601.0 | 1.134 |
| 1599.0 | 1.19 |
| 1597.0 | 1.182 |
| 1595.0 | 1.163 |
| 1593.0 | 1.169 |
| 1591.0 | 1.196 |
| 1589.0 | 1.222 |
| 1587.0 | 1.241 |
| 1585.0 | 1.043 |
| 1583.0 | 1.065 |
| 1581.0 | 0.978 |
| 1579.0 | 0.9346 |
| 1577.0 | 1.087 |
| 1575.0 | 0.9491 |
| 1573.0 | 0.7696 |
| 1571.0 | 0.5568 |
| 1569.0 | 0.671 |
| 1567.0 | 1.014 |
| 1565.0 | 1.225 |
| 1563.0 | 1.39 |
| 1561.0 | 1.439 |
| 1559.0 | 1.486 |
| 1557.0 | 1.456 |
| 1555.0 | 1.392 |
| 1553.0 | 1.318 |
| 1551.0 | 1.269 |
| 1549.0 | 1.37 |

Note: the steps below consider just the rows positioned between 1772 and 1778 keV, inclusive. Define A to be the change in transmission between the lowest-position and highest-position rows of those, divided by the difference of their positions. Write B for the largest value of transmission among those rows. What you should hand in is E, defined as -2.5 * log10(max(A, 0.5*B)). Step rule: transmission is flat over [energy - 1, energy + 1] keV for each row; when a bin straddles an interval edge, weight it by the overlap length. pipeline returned 0.21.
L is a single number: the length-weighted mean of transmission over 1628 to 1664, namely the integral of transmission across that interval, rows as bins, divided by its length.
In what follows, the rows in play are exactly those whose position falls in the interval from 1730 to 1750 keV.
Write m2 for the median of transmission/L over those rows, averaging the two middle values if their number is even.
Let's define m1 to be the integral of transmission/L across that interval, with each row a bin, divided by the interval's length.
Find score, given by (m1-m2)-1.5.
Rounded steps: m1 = 1.12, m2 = 1.12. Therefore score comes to -1.49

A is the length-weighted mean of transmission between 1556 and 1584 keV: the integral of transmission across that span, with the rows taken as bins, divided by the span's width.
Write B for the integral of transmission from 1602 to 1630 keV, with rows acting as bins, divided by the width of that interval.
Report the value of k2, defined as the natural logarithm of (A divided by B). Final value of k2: -0.13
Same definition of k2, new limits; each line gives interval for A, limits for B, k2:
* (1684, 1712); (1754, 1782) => -0.25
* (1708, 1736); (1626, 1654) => 0.04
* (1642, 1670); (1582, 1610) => 0.08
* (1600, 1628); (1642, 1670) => -0.04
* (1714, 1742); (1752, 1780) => -0.15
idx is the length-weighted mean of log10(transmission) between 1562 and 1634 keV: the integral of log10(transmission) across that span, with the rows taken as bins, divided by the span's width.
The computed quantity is 0.048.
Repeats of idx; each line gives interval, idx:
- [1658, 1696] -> 0.107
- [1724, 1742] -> 0.138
